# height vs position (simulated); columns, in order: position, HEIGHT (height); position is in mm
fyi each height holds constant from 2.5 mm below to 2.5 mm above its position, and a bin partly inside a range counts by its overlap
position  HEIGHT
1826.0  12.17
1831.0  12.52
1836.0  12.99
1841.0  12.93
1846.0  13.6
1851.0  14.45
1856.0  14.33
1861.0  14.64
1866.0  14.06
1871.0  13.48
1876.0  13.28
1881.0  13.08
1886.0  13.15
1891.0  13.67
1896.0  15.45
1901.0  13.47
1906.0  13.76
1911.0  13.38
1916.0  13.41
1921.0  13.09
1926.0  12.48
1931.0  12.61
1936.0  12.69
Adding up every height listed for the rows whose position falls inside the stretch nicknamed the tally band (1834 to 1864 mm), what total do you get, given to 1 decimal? 82.9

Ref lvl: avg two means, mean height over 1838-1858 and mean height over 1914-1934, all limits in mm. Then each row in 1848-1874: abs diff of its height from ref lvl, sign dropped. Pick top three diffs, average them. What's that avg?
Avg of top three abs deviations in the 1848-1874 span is 1.1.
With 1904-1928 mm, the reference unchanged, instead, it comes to 0.5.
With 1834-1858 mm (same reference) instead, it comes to 0.8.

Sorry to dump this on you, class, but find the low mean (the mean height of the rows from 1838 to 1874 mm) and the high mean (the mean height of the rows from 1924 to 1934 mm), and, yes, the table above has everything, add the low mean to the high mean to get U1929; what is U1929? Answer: 26.5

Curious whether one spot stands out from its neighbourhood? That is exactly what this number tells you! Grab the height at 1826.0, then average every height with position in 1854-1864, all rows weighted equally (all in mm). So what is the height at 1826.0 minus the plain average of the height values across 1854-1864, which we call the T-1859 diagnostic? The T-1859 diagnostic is -2.3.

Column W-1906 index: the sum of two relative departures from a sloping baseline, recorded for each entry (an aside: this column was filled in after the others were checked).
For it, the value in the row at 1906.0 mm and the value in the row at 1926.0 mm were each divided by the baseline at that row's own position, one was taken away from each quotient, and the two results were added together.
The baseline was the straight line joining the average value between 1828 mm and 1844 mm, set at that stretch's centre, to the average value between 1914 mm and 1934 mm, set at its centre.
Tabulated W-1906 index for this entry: 0.04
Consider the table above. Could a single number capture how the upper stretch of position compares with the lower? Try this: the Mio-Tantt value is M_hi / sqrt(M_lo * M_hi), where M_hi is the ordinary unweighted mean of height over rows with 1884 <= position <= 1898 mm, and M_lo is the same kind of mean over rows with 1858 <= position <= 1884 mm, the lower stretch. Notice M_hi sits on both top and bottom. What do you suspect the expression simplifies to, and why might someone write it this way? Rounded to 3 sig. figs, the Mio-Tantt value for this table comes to 1.01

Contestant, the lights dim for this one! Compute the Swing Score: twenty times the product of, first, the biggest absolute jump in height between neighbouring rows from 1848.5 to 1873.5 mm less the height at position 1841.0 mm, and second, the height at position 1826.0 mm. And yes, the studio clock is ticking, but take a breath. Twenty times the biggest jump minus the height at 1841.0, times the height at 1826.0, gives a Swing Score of -3006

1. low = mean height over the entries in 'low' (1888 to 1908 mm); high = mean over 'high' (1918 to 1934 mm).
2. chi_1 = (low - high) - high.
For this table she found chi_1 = -11.4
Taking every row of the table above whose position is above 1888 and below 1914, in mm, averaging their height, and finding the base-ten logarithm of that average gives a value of 1.144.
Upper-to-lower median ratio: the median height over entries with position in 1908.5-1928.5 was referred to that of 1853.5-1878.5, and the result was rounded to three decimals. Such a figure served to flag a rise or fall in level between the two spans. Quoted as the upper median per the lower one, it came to 0.941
